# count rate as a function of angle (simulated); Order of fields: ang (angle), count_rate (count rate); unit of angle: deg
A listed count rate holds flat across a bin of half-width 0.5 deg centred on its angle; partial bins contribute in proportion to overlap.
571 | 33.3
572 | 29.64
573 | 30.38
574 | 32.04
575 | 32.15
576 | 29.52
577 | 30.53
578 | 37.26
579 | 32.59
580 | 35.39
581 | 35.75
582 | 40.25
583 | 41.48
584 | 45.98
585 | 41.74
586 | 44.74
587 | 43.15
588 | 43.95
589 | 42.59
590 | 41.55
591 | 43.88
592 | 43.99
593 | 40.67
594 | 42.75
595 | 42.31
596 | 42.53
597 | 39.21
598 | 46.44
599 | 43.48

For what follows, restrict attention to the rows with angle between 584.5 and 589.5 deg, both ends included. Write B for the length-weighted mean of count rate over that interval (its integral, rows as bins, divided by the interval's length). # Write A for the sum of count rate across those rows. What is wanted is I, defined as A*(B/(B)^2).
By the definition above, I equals 5.0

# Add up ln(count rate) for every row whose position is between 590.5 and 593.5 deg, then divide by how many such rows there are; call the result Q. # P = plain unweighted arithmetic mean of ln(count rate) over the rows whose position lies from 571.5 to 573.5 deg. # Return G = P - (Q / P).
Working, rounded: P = 3.40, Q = 3.76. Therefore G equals 2.30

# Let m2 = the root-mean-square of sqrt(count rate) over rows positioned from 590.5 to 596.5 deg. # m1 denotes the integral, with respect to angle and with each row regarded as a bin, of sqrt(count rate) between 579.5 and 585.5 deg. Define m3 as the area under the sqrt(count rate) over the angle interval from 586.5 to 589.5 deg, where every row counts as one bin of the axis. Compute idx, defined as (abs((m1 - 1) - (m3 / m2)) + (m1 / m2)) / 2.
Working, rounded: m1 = 38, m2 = 6.53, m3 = 20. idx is 20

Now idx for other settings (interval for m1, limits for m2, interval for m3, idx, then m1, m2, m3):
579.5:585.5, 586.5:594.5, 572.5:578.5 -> 19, 38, 6.54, 34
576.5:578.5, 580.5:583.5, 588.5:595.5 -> 3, 12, 6.26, 46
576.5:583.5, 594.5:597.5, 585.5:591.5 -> 21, 42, 6.43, 39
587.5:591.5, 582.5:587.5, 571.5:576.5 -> 12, 26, 6.59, 28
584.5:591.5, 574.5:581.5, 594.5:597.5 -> 25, 46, 5.77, 19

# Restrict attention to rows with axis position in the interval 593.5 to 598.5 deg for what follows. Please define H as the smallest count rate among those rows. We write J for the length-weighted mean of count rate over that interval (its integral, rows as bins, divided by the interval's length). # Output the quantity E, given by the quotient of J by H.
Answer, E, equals 1.09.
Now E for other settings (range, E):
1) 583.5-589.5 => 1.05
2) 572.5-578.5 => 1.08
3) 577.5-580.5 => 1.08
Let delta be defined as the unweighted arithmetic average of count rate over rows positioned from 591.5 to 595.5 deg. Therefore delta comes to 42.4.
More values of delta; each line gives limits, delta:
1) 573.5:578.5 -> 32.3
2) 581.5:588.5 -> 43.0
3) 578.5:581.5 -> 34.6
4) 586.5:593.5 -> 42.8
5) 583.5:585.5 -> 43.9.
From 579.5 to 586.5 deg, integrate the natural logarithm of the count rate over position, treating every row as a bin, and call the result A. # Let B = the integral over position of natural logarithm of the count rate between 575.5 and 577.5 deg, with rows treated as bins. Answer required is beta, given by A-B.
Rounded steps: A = 25.9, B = 7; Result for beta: 19.1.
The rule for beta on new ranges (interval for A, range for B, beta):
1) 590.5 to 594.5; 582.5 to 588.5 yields -7.6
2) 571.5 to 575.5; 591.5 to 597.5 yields -8.7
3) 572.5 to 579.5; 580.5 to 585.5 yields 5.7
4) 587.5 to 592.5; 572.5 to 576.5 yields 5.1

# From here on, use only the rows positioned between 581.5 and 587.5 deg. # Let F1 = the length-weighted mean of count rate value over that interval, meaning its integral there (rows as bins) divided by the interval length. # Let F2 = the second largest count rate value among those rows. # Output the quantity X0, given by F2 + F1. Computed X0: 87.6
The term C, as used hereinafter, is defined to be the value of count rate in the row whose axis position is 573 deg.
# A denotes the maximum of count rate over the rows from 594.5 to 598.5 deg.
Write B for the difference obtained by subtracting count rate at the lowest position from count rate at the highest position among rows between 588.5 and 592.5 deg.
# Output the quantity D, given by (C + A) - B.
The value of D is 75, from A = 46.44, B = 1.4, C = 30.38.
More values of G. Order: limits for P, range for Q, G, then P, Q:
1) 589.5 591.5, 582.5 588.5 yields 2.75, 3.75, 3.77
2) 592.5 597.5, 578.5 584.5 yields 2.75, 3.73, 3.65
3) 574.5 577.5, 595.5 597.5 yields 2.34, 3.42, 3.71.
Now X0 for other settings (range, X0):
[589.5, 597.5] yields 86.0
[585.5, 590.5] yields 87.1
